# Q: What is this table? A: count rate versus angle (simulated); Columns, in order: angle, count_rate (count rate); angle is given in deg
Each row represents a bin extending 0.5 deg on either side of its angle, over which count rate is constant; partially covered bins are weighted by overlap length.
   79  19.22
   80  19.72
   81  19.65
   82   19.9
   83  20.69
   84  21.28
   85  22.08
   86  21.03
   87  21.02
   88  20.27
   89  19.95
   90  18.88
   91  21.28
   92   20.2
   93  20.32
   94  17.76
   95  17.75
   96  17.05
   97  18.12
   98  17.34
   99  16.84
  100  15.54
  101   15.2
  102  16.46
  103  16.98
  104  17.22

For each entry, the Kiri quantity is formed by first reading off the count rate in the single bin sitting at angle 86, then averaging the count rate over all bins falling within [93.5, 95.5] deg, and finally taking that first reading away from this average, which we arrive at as -3.3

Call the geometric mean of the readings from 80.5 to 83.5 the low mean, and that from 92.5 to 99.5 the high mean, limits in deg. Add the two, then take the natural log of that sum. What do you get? 3.636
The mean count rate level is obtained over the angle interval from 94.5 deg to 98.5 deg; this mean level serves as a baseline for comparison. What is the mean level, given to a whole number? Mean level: 18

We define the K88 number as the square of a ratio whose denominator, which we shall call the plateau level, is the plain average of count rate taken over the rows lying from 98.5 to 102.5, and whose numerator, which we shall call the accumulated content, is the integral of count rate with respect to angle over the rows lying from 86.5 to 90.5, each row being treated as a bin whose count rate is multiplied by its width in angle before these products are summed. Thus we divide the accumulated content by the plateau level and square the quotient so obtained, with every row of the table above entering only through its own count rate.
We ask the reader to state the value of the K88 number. 25.0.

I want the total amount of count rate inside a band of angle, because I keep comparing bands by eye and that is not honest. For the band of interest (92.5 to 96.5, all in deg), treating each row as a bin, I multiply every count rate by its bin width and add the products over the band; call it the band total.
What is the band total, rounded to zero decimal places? 73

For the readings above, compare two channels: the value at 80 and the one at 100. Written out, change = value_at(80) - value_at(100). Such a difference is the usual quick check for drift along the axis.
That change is 4.2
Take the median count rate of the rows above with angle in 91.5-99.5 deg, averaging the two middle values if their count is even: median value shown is 17.8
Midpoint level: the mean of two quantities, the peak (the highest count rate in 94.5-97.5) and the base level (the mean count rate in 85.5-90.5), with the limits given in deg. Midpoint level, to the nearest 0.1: 19.2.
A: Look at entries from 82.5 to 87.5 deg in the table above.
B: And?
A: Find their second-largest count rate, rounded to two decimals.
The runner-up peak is 21.28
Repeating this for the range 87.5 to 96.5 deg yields 20.32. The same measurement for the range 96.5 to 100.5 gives 17.34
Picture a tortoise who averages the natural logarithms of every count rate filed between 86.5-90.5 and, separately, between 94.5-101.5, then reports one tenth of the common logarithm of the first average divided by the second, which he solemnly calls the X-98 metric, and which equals 0.0026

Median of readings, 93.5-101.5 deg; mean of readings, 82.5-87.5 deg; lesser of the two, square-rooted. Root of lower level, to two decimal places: 4.15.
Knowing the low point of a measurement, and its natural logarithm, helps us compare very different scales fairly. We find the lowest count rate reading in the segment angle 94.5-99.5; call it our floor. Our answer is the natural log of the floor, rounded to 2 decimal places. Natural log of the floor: 2.82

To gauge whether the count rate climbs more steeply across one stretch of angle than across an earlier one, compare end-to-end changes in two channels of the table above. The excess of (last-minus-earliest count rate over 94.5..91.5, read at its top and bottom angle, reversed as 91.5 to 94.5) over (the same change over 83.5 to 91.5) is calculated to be -2.4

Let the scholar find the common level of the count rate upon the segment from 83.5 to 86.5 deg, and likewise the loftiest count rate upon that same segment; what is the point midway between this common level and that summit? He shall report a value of 22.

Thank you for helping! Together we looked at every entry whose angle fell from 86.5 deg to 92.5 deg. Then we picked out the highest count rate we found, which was 21.28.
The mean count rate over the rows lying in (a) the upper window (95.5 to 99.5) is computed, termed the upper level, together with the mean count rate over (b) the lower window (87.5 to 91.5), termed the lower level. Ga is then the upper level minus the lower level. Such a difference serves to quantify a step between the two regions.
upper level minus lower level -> -2.8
